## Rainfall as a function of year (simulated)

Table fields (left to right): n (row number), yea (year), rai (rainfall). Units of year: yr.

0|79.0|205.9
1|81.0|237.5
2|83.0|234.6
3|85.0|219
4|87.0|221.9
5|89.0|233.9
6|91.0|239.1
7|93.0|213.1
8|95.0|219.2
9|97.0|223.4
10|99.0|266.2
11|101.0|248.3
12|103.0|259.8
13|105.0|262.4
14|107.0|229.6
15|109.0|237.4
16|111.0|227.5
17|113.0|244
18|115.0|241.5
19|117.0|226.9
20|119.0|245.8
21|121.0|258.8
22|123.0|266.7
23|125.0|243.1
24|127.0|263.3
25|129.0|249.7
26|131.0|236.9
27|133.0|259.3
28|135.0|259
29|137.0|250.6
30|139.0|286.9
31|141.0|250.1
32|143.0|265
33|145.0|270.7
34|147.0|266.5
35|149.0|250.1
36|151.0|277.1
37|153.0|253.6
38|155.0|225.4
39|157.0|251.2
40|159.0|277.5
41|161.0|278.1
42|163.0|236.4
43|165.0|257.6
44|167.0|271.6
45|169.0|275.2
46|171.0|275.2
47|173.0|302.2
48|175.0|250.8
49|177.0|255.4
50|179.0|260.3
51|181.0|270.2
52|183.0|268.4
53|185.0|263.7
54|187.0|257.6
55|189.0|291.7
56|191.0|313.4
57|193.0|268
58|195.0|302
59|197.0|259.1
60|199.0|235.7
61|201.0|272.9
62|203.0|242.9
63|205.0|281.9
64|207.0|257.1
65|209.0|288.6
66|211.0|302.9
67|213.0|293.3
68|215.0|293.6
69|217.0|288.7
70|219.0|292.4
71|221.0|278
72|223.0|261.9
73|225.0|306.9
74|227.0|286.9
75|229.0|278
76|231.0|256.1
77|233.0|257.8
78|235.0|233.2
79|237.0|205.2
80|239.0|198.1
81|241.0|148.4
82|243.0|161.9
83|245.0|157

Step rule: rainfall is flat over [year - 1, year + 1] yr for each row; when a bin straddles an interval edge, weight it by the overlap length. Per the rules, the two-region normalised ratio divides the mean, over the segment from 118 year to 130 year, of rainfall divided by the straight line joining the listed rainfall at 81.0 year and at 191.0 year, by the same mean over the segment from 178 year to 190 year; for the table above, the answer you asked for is 1.09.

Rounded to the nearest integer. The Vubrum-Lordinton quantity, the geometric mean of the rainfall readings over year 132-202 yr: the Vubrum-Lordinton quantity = 265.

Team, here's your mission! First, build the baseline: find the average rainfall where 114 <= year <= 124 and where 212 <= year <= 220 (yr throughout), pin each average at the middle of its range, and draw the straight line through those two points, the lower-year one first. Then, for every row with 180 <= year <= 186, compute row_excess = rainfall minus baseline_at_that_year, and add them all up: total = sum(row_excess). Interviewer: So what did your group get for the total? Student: -29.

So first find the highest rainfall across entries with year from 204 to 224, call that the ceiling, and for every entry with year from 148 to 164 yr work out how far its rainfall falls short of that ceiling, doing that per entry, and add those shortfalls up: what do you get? 374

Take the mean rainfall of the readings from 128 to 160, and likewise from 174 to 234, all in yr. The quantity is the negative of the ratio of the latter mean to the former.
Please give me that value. -1.06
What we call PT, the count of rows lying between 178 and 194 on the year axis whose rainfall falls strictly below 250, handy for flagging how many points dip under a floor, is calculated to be 0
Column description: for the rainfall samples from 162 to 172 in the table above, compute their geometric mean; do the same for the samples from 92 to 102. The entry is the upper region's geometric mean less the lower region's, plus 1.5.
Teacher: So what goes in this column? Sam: 31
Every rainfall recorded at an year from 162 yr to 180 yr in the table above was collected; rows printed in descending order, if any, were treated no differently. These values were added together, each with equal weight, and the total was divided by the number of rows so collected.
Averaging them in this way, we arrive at 265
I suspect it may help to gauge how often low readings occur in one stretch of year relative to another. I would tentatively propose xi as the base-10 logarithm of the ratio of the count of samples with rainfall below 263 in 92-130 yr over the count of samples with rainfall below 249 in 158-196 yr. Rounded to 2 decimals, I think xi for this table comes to 1.20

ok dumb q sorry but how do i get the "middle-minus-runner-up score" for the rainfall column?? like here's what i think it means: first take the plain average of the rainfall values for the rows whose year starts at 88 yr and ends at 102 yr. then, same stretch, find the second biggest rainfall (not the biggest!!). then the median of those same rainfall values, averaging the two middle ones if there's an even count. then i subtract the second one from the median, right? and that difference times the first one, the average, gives -3380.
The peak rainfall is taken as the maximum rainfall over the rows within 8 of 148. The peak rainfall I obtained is 277.1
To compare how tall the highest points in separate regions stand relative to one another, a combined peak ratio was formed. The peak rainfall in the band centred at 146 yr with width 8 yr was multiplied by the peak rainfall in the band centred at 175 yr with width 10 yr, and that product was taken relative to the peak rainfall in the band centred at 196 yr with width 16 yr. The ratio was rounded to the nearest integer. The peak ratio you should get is 261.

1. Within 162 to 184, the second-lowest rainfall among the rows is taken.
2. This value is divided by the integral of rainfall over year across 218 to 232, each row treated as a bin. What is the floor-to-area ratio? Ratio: 0.064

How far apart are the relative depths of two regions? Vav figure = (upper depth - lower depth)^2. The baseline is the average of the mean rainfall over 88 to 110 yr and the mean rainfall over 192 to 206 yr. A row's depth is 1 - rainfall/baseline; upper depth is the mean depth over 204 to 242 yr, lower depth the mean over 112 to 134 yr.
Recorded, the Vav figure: 0.0035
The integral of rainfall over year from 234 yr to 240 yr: 1273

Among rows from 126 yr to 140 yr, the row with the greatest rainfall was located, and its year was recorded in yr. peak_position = 139.0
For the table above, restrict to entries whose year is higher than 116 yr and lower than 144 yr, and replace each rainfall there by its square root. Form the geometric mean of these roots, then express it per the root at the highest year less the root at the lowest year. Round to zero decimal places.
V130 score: 13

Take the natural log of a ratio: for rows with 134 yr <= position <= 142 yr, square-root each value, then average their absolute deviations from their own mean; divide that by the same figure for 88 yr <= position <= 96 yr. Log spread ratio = 0.13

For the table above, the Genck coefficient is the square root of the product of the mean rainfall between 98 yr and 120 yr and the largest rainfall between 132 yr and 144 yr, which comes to 265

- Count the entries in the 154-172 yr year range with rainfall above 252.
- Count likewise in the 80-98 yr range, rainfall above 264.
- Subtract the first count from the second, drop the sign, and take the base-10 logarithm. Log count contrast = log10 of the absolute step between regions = 0.8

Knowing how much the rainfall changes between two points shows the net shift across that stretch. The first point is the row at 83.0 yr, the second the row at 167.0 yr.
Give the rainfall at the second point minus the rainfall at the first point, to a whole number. 37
